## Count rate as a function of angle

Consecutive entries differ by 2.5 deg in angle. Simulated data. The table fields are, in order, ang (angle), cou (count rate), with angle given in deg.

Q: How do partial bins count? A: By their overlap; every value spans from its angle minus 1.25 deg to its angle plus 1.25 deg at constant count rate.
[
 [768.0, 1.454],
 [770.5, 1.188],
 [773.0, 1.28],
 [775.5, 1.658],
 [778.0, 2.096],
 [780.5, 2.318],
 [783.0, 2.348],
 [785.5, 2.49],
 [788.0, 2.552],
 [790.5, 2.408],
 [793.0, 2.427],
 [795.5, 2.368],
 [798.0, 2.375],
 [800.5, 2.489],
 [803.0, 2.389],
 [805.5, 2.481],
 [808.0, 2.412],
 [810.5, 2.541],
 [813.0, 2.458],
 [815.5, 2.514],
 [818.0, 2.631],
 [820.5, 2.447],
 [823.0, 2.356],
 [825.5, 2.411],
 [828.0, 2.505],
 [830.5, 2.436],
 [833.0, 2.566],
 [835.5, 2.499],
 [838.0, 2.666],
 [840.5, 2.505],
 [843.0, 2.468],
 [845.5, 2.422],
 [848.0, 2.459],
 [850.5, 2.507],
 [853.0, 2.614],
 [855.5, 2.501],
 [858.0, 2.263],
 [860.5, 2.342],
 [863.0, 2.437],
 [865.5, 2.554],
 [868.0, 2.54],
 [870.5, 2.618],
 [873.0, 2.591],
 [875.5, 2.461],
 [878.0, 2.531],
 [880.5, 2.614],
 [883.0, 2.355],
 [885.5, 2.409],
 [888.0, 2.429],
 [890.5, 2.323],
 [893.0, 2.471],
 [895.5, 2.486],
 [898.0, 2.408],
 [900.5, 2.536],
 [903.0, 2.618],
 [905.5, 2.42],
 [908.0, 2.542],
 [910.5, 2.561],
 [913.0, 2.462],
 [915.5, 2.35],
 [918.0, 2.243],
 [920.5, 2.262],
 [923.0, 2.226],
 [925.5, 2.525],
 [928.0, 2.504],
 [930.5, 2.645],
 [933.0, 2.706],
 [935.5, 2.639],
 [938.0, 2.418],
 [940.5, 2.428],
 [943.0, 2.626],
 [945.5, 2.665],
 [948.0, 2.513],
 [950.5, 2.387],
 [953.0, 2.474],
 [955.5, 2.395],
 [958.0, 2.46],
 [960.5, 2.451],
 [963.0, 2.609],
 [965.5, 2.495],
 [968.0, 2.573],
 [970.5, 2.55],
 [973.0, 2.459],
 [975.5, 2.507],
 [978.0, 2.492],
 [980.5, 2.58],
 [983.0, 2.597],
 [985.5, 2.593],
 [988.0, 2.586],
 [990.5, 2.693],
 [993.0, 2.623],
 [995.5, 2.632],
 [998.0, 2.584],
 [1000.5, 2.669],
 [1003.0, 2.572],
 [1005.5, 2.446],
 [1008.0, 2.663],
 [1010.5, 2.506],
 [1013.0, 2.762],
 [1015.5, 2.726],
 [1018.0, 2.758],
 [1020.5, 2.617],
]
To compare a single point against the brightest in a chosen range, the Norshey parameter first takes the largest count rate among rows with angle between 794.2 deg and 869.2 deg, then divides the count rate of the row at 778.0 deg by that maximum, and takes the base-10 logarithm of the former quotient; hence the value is -0.10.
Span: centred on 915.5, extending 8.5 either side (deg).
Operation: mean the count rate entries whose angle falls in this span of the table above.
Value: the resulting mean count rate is 2.38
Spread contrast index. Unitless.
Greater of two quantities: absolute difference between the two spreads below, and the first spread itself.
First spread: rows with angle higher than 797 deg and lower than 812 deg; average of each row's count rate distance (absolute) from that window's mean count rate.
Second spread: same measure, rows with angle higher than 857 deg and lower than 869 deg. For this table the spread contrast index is 0.056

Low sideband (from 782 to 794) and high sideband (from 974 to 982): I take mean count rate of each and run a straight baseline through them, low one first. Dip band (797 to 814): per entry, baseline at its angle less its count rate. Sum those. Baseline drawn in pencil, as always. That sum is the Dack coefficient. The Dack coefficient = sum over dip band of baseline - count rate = 0.0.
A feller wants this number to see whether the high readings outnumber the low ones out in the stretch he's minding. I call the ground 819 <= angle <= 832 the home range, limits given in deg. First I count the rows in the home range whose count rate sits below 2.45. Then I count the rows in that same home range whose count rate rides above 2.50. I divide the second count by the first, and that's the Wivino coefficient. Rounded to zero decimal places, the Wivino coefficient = 0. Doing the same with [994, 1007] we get 4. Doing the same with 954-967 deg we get 1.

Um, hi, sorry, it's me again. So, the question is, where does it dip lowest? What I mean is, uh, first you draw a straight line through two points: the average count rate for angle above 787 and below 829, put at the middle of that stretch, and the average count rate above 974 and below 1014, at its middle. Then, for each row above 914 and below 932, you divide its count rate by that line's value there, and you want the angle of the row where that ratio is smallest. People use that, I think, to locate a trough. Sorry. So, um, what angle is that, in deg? 923.0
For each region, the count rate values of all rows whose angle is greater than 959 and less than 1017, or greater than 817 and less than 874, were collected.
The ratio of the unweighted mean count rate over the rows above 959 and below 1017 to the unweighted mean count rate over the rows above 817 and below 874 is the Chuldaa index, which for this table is 1.04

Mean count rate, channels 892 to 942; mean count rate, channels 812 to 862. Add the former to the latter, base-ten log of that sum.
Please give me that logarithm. 0.695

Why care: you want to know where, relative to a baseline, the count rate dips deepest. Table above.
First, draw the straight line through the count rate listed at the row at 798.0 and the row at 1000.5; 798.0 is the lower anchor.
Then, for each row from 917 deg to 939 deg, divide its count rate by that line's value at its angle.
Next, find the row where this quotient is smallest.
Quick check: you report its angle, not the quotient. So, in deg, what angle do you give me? 923.0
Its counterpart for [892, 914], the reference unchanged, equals 898.0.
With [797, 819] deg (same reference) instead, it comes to 798.0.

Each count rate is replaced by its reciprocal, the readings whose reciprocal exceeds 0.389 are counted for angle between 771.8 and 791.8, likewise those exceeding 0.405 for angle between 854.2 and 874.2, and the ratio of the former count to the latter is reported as 2.7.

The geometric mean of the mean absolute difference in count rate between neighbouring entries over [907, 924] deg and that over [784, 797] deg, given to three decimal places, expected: 0.068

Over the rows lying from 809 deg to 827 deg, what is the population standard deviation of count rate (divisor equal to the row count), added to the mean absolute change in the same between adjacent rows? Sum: 0.182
